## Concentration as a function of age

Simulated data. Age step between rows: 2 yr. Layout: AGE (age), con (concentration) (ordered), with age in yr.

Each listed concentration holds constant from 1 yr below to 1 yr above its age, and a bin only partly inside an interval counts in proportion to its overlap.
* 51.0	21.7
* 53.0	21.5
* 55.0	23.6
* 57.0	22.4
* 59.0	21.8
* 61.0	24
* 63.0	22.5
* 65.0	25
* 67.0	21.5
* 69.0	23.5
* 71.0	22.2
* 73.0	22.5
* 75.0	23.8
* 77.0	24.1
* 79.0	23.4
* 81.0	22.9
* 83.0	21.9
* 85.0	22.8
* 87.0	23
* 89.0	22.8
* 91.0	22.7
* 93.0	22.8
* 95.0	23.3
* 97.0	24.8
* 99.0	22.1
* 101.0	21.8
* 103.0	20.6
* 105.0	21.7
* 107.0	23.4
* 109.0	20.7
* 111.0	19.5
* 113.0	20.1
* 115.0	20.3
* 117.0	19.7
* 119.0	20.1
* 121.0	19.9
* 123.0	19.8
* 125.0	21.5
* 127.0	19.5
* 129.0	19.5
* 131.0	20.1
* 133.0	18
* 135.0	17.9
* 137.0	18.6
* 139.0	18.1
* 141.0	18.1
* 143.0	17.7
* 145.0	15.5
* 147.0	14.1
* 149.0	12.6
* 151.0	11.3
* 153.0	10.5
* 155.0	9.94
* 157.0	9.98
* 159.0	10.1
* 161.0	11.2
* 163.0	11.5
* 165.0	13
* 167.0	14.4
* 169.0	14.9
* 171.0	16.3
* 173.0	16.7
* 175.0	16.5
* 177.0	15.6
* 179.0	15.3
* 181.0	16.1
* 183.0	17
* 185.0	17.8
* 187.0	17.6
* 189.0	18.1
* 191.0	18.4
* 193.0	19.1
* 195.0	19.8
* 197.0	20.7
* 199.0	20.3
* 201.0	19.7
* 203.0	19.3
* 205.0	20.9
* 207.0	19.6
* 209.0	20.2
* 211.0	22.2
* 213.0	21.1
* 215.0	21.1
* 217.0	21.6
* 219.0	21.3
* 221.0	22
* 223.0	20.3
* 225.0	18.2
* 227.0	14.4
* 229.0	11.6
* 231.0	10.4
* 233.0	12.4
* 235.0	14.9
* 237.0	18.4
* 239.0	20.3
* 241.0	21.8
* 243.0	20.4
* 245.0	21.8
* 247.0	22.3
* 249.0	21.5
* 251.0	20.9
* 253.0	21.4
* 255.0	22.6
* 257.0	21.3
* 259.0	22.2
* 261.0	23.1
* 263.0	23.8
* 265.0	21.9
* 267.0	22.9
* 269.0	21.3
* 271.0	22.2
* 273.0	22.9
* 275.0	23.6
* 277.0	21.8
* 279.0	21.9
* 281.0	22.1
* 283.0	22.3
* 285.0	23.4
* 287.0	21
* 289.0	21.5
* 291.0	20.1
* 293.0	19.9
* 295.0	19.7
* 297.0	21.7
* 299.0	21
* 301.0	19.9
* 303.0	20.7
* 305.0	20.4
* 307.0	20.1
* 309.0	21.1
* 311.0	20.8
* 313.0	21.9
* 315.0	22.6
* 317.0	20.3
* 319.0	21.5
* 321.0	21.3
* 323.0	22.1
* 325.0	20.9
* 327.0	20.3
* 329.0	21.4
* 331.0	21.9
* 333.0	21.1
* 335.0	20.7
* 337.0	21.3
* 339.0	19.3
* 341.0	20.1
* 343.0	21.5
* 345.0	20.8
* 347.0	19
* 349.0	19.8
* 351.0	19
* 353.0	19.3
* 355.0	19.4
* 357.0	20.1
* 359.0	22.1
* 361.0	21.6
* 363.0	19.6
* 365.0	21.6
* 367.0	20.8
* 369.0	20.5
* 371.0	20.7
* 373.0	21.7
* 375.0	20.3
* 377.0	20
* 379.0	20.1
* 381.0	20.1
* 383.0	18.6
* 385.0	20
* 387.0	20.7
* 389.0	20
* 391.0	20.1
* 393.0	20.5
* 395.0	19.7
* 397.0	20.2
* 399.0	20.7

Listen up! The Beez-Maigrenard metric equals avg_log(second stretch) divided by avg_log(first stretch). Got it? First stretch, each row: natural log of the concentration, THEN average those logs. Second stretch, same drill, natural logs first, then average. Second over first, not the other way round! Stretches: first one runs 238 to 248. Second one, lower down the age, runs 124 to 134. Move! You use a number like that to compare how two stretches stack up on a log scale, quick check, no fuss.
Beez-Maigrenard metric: 0.97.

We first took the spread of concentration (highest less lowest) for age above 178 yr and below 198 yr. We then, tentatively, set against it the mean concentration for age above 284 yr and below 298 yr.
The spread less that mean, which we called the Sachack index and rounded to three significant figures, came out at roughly -15.6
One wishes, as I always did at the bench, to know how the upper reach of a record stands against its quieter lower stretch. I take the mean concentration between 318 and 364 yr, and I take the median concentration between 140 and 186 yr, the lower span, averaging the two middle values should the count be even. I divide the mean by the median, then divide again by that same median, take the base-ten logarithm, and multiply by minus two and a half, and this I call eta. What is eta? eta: 2.6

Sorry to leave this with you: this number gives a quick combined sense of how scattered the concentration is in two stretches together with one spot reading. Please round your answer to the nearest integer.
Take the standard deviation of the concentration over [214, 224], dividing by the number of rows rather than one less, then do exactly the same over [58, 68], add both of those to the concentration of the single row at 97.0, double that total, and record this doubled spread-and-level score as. 53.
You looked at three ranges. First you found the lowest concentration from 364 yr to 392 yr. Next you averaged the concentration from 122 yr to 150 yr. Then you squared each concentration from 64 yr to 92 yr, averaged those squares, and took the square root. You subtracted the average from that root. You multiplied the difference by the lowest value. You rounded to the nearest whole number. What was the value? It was 95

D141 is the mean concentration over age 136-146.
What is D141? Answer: 17.6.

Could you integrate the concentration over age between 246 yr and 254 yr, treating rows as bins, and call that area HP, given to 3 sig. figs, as 172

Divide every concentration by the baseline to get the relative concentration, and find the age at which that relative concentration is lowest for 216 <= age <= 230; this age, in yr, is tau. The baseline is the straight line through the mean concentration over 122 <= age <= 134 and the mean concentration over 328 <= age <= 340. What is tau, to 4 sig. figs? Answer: 229.0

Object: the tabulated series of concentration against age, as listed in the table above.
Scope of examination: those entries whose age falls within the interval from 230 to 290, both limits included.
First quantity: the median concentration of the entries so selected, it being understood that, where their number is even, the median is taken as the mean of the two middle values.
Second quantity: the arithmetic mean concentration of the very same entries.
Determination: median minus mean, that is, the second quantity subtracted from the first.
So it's 0.86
